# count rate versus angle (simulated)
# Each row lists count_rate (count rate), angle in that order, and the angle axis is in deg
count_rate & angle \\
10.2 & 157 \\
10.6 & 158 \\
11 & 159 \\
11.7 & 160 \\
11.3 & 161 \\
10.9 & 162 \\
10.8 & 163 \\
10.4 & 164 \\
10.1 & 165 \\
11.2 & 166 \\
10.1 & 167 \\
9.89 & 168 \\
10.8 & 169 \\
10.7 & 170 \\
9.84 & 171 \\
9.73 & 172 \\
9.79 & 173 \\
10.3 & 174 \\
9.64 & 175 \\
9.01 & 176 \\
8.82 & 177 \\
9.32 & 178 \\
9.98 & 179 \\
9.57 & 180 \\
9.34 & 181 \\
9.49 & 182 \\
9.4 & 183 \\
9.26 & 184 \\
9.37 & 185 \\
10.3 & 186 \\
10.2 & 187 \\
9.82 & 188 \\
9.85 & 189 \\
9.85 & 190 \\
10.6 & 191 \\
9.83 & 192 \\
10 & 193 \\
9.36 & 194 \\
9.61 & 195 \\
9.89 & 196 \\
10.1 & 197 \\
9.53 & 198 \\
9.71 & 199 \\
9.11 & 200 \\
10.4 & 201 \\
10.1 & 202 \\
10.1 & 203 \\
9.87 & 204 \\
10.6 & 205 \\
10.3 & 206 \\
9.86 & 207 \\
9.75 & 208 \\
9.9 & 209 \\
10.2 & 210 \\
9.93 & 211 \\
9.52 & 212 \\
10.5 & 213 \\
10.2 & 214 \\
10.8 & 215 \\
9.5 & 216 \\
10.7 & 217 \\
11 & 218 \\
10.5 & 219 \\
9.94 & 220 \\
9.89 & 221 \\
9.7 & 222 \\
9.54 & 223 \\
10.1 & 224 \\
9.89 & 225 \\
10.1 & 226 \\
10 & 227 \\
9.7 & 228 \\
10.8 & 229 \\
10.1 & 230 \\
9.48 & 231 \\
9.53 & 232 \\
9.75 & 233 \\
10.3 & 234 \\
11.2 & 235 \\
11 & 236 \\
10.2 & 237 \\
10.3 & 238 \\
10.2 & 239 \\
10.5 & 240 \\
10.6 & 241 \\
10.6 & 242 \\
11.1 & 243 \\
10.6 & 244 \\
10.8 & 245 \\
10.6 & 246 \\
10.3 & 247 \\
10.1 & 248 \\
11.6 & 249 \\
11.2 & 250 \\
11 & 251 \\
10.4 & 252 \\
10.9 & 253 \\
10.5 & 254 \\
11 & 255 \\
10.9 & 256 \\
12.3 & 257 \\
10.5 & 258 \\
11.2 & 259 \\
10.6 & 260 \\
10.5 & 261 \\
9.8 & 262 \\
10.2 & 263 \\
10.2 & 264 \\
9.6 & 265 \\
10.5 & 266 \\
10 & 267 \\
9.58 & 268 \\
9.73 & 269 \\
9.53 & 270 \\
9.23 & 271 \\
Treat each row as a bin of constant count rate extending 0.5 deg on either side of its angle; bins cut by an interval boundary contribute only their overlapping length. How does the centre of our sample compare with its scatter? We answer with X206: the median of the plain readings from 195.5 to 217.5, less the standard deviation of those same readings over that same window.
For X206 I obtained 9.6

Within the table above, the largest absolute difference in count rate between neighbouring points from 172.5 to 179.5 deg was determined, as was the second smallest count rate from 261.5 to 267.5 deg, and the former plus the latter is 10.5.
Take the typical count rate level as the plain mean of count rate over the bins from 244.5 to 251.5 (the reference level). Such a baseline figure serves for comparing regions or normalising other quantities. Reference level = 10.80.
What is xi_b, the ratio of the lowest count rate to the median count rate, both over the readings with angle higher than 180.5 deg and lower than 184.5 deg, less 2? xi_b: -1.01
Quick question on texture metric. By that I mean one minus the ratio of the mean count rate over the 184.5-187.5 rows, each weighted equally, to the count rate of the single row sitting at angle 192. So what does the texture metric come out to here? -0.013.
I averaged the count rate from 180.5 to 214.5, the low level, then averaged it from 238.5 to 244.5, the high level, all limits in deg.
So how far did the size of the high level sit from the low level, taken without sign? 0.7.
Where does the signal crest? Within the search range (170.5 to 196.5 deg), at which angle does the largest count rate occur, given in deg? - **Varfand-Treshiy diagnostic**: 191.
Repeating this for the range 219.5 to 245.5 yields 235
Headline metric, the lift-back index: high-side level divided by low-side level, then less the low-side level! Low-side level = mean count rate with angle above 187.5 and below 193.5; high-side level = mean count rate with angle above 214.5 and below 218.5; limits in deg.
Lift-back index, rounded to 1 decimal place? -8.9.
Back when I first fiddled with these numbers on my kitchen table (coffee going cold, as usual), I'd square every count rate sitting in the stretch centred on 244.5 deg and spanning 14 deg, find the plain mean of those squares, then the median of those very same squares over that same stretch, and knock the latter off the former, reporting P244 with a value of 1.8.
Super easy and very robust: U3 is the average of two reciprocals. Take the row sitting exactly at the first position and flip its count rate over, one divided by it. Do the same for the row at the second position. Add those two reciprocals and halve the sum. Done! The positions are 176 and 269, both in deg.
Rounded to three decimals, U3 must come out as 0.107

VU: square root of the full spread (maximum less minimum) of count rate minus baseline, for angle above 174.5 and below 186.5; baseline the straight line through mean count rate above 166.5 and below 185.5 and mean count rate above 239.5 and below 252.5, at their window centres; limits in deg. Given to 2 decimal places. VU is 1.16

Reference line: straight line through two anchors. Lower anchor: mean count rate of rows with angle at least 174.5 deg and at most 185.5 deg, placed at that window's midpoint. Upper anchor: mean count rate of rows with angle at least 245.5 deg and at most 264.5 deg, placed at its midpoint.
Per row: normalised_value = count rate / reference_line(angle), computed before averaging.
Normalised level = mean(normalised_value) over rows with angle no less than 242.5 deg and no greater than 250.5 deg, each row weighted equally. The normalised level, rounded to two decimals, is 1.02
